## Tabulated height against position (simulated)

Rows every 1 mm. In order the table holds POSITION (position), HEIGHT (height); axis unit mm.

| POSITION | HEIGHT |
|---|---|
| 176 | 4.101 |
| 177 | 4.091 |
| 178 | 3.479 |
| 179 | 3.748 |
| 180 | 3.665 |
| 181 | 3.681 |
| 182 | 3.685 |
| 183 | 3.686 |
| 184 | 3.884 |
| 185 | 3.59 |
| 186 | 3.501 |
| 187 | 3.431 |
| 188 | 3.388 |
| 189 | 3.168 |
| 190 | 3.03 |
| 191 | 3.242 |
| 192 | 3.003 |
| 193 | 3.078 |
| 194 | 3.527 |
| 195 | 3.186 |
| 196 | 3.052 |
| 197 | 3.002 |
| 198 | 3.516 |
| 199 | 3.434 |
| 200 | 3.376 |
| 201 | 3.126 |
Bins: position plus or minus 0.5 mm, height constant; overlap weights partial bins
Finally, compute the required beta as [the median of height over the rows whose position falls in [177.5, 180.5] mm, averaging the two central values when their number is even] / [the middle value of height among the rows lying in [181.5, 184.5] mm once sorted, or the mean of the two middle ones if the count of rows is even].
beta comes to 0.99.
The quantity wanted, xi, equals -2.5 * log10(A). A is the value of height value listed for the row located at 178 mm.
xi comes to -1.35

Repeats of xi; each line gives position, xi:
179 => -1.43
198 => -1.37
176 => -1.53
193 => -1.22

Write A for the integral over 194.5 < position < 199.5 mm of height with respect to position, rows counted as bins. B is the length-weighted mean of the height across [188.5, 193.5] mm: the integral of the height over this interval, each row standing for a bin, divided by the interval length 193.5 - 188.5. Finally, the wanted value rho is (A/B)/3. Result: 1.7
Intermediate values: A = 16.2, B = 3.10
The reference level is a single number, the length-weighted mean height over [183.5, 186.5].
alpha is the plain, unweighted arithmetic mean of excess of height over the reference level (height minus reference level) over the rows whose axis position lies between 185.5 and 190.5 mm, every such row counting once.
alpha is -0.4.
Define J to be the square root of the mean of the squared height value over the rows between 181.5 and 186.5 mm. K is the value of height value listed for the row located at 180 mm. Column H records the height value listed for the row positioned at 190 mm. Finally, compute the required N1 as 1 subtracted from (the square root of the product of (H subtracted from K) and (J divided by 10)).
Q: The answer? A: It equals -0.52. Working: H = 3.03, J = 3.67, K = 3.665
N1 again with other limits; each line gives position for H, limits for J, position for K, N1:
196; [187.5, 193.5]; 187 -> -0.65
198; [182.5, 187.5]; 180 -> -0.77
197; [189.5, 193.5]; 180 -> -0.55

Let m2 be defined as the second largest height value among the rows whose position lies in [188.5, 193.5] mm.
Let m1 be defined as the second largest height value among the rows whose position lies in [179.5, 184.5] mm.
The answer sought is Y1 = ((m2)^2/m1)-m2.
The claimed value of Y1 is -0.4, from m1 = 3.686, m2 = 3.168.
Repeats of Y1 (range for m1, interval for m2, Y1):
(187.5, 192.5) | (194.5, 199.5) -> 0.2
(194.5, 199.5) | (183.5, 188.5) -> 0.2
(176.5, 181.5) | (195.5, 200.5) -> -0.3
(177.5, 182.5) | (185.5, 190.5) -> -0.2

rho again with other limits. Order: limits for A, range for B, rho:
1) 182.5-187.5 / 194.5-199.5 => 1.9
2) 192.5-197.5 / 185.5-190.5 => 1.6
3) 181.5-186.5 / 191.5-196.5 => 1.9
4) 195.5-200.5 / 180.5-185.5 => 1.5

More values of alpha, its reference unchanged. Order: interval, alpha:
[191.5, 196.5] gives -0.5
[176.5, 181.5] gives 0.1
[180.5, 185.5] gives 0.0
